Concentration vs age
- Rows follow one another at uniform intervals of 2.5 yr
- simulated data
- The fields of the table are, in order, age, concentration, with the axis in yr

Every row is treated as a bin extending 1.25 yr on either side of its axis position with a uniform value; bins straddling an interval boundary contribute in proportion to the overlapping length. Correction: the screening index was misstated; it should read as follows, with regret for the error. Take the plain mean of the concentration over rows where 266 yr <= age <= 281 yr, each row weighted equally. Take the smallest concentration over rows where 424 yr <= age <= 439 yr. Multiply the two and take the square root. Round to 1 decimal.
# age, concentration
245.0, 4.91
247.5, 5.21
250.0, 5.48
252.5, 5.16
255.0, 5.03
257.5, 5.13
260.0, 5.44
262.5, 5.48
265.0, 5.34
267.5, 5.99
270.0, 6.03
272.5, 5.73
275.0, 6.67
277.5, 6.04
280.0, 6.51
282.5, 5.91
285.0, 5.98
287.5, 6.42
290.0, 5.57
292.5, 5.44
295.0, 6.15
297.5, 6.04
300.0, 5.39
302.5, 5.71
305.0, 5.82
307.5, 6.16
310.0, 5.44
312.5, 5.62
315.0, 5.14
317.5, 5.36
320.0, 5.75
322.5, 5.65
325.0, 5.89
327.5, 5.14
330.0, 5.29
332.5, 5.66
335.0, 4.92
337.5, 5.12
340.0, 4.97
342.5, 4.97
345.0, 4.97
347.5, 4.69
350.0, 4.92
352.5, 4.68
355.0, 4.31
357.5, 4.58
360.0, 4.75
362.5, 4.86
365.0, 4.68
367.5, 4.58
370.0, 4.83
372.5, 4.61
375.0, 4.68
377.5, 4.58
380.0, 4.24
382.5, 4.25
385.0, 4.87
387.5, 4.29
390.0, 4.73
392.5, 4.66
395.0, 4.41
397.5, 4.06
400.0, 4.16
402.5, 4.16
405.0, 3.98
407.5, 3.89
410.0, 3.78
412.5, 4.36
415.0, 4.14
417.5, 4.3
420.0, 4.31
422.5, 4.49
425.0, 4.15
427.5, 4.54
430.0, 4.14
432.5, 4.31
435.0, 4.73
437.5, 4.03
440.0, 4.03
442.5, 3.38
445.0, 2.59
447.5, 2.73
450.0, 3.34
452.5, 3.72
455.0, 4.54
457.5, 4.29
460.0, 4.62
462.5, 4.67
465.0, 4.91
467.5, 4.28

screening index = 5.0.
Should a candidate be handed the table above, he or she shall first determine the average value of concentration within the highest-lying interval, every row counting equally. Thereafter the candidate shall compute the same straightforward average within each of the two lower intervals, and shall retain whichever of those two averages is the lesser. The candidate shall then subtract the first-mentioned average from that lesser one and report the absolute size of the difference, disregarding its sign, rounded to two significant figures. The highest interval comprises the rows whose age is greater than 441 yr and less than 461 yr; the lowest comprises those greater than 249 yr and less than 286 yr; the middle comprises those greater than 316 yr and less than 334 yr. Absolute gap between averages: 1.9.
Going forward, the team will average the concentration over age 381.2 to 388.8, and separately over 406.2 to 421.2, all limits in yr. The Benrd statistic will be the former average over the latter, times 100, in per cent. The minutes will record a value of 108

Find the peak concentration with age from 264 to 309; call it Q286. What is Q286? 6.67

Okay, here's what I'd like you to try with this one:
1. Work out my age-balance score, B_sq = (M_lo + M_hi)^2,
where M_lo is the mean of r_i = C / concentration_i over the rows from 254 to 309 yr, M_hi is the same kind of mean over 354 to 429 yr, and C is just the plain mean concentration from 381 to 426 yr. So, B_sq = 2.9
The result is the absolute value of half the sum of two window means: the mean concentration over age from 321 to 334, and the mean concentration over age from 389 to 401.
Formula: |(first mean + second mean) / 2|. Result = 5.0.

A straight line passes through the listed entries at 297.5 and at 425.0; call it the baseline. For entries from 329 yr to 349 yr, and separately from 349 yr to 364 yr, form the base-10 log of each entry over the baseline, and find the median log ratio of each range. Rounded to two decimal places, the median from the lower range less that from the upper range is 0.01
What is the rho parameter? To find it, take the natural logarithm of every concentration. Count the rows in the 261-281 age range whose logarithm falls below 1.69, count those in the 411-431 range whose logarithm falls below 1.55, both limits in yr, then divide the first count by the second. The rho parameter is 0.1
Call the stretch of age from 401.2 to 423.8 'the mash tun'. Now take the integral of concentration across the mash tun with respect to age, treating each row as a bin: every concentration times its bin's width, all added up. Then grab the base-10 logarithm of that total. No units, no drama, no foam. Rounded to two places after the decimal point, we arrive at 1.97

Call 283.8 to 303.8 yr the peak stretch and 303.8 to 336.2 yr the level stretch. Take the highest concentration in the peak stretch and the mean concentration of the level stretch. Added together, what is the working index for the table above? 11.9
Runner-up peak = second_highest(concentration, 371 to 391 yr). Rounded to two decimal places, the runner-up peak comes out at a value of 4.73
